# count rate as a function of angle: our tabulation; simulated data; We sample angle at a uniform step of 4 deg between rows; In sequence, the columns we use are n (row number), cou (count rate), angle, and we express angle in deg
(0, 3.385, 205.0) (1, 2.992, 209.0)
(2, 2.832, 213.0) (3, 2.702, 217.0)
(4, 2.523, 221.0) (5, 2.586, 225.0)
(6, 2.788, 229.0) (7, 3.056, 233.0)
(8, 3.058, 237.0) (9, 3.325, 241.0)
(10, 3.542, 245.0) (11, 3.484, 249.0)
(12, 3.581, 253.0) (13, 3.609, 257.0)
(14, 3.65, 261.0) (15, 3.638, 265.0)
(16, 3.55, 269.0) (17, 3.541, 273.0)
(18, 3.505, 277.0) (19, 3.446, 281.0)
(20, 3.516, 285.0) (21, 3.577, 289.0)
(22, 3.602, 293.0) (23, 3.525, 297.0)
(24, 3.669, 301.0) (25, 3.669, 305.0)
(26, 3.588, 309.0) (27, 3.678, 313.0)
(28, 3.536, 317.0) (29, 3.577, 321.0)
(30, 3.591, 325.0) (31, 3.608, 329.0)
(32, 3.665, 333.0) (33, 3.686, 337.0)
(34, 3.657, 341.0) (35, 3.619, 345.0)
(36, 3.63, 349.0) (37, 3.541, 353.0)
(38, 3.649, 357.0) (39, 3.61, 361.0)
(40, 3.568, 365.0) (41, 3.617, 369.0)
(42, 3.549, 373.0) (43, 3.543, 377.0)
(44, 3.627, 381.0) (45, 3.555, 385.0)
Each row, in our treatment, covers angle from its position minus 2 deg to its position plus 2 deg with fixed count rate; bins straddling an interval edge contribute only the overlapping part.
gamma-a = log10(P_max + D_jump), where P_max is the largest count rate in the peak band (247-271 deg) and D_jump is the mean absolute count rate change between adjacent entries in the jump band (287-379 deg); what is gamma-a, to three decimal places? 0.569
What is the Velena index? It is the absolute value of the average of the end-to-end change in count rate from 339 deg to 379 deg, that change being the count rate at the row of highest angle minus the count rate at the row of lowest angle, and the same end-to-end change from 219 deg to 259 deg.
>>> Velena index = 0.49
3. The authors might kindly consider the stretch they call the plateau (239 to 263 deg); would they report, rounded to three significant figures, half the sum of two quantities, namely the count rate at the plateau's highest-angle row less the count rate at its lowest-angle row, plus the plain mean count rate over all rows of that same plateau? 1.93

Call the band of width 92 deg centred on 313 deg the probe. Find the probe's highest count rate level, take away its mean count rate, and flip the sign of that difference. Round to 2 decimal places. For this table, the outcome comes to -0.09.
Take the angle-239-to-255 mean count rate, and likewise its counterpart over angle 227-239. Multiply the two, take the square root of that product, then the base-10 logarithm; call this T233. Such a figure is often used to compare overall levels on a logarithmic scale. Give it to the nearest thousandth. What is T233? 0.507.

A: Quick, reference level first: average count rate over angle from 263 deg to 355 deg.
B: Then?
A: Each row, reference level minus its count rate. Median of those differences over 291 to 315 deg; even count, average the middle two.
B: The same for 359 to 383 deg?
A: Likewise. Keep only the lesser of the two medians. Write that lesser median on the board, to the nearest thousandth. -0.044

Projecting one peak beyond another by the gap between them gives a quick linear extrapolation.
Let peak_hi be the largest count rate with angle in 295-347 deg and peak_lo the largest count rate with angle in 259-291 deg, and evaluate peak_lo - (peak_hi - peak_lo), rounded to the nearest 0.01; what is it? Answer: 3.61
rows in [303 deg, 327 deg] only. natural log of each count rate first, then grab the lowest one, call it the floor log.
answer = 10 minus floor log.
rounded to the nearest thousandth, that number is 8.737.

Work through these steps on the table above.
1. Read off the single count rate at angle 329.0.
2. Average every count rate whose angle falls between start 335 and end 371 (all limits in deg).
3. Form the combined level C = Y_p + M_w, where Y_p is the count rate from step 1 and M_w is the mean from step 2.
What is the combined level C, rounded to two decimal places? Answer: 7.23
